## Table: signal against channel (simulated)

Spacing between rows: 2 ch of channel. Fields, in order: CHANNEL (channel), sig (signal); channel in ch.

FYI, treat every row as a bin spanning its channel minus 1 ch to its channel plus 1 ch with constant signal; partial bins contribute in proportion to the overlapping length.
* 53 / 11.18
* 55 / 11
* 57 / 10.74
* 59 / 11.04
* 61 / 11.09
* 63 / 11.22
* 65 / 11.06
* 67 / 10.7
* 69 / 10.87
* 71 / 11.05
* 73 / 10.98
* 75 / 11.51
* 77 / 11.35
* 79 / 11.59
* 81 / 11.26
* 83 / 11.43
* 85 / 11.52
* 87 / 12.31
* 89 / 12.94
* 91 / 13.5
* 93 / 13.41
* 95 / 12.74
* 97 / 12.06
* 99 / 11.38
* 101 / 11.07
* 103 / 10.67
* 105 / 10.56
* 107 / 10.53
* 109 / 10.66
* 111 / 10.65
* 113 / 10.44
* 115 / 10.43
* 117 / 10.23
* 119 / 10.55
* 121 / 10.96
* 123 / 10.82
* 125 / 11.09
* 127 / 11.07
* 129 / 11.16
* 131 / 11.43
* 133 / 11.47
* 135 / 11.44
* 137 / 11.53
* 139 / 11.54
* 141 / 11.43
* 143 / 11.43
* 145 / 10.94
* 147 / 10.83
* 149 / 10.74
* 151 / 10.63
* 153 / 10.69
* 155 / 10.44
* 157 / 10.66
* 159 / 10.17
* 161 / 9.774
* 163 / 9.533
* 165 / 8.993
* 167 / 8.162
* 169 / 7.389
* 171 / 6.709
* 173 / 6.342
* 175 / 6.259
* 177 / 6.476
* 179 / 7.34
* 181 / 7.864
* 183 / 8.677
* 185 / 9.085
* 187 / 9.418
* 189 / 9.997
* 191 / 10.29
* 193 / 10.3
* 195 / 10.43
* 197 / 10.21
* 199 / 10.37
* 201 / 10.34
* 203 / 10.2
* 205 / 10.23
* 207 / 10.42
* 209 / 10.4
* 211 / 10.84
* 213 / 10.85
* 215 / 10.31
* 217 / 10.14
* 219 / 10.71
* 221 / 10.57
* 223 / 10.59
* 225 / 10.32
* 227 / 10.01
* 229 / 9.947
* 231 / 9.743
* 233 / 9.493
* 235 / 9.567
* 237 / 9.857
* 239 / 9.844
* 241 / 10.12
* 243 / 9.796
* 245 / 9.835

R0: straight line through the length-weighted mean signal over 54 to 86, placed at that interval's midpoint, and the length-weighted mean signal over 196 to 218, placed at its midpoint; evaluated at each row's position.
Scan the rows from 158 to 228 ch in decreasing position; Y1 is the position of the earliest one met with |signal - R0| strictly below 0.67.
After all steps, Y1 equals 227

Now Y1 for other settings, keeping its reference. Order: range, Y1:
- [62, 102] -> 101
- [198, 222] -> 221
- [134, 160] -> 159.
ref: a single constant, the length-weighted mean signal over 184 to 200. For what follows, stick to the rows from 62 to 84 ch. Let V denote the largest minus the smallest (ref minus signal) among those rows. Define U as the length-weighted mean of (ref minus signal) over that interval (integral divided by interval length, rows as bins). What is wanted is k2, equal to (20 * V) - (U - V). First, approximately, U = -1.2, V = 0.9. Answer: 20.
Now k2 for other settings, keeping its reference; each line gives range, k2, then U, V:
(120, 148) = 16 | -1.2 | 0.7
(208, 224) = 15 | -0.5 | 0.7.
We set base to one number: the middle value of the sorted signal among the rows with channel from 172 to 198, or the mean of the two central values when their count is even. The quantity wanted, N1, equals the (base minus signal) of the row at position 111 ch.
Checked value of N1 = -1.6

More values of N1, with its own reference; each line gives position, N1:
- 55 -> -1.9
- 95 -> -3.7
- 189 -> -0.9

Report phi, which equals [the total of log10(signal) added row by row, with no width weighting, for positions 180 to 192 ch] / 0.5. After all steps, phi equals 11.6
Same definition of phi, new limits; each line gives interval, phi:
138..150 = 12.6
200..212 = 12.2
